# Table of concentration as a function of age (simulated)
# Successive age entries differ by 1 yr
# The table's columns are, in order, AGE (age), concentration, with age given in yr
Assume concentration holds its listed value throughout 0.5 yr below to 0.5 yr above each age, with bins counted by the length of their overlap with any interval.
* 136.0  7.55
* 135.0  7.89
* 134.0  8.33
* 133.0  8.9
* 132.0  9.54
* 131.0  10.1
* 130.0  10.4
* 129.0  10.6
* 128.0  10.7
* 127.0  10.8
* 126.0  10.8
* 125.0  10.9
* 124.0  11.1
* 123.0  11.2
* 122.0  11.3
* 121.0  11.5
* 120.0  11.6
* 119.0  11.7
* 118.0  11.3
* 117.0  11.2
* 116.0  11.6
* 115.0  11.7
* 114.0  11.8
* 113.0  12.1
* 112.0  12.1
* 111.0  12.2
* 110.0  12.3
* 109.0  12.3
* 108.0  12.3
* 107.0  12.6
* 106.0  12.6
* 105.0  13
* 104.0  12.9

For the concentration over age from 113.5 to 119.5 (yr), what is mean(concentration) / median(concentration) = 0.99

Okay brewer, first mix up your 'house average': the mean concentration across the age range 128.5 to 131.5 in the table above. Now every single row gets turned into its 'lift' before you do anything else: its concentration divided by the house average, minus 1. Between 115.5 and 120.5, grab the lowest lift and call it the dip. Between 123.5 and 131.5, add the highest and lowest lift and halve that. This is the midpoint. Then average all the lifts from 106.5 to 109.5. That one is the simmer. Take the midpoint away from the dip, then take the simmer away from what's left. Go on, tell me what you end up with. -0.138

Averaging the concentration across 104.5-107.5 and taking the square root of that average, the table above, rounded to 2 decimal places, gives 3.57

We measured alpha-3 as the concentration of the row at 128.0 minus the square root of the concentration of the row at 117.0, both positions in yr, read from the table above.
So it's 7.35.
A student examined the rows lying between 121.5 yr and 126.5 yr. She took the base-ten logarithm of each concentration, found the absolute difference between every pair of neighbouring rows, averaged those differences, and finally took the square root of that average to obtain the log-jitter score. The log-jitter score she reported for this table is 0.070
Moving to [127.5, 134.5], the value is 0.135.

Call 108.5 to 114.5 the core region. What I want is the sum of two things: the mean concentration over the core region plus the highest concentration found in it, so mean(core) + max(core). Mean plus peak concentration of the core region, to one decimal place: 24.4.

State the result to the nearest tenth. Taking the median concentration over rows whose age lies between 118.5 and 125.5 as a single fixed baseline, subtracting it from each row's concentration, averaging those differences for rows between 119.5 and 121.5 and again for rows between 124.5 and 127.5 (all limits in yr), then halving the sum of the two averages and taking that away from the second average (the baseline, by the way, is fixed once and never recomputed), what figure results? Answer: -0.4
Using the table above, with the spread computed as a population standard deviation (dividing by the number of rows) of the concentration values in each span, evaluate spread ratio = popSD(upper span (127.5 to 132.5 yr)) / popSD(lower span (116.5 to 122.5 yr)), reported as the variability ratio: 2.3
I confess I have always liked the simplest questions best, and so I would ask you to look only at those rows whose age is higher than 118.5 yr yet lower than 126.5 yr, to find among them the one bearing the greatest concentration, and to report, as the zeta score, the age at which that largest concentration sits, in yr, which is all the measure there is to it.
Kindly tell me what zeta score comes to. 119.0 yr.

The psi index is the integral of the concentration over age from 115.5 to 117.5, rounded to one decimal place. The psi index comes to 22.8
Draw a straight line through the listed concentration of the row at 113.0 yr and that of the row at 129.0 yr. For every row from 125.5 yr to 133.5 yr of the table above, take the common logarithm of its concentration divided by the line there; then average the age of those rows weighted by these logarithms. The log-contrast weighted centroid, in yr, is 132.2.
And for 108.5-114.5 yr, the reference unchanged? 111.5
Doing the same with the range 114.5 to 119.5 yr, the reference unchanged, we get 116.4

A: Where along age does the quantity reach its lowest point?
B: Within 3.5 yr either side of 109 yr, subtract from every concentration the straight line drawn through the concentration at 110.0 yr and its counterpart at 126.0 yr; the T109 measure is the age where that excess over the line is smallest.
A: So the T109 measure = 108.0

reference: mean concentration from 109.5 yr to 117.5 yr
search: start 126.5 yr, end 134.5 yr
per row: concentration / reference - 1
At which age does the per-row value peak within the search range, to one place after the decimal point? 127.0 yr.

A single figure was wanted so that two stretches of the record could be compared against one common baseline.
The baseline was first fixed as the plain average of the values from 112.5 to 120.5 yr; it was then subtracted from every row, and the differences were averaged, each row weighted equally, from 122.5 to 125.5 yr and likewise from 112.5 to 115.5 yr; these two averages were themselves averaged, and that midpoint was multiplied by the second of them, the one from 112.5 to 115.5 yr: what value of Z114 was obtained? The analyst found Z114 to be -0.038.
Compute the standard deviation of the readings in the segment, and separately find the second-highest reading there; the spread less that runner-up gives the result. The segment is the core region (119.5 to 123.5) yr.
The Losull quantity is -11.3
